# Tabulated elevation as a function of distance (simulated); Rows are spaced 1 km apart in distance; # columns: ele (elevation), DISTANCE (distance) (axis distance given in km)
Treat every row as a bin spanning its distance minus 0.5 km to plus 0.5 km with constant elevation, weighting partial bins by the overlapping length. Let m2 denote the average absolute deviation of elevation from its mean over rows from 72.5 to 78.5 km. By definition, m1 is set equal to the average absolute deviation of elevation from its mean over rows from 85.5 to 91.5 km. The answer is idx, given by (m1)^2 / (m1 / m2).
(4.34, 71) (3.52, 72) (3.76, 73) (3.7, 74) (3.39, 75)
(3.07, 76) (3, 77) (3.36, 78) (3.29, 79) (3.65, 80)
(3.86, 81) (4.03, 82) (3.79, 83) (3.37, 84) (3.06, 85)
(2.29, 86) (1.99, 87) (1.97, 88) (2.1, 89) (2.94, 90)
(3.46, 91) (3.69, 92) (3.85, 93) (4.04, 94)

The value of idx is 0.117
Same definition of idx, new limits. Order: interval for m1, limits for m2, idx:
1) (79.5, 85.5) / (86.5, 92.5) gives 0.184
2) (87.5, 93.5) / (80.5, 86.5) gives 0.328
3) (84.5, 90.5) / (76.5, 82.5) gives 0.128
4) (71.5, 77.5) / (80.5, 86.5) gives 0.125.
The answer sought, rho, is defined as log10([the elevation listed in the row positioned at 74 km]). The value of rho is 0.568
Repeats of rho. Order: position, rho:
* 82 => 0.605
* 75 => 0.530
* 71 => 0.637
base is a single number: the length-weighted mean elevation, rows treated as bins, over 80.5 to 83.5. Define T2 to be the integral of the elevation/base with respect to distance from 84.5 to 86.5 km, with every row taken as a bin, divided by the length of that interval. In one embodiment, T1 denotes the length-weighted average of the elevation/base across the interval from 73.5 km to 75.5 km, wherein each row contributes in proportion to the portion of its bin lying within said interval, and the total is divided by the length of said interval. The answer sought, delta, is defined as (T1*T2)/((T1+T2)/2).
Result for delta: 0.78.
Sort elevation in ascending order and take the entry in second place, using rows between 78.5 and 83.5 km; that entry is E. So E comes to 3.65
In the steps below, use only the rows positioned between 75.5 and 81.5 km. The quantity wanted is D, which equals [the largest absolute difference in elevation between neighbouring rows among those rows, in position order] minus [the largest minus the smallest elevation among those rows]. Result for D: -0.50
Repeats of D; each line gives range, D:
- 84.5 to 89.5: -0.32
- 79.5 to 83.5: -0.14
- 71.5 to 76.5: -0.37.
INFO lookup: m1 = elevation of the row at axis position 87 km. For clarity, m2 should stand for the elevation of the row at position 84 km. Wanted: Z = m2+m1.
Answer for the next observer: 5.4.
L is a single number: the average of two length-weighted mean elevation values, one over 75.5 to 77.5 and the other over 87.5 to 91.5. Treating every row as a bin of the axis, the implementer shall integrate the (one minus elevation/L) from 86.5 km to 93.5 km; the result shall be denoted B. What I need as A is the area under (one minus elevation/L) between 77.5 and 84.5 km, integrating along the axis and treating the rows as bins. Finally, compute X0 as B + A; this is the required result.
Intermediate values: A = -1.97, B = -0.1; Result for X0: -2.0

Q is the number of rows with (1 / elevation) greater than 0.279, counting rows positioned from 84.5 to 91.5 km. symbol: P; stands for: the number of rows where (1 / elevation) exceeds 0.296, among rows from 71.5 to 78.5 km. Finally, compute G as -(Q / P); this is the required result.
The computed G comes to -2.3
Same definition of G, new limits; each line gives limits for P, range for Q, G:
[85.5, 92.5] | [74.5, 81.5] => -1.0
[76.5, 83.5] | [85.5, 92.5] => -2.0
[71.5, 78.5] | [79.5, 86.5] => -1.0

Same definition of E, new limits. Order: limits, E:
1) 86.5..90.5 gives 1.99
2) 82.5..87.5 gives 2.29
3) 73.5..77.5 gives 3.07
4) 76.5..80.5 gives 3.29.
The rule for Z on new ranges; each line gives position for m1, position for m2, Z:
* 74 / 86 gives 6.0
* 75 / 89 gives 5.5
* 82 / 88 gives 6.0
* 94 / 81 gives 7.9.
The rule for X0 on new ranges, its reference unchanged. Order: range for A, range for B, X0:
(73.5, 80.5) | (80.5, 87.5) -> -2.2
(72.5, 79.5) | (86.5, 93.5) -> -1.4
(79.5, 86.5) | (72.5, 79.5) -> -2.8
